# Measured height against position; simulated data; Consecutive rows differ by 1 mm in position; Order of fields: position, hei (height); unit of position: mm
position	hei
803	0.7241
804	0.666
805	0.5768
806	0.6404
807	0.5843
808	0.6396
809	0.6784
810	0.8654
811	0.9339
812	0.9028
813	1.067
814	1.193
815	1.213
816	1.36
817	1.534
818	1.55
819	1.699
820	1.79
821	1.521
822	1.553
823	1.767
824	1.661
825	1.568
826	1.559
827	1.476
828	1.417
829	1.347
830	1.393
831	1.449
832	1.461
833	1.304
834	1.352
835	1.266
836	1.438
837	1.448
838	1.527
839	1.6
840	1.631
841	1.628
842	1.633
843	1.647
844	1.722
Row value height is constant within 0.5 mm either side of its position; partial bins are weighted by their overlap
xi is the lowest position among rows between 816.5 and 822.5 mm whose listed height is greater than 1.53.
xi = 817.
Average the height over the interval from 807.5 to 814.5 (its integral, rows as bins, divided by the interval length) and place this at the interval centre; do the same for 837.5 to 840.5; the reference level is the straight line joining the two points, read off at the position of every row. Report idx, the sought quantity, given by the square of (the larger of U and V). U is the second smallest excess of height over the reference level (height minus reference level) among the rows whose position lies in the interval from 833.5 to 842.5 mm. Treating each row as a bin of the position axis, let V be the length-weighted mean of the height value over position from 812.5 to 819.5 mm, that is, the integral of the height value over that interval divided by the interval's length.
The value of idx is 1.89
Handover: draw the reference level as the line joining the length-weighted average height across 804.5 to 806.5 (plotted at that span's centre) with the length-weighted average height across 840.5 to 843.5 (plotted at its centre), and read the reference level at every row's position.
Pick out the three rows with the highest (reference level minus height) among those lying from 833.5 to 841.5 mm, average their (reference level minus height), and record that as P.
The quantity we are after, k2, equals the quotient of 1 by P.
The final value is 11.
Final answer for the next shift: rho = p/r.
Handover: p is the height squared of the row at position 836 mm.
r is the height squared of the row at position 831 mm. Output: 1.0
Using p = 2.1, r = 2.1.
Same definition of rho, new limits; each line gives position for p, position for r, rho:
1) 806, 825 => 0.2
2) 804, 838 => 0.2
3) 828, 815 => 1.4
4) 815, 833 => 0.9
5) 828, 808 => 4.9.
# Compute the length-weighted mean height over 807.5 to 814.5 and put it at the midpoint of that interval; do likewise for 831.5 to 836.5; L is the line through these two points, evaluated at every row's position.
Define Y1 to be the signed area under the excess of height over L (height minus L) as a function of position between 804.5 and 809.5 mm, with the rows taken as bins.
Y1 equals -1.0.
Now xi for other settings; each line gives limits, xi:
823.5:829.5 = 824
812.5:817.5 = 817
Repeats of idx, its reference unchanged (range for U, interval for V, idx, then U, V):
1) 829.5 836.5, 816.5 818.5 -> 2.38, -0.13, 1.54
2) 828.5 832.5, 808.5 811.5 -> 0.68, 0.03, 0.83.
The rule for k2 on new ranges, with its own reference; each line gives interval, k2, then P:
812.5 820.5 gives -3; -0.31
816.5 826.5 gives -2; -0.42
